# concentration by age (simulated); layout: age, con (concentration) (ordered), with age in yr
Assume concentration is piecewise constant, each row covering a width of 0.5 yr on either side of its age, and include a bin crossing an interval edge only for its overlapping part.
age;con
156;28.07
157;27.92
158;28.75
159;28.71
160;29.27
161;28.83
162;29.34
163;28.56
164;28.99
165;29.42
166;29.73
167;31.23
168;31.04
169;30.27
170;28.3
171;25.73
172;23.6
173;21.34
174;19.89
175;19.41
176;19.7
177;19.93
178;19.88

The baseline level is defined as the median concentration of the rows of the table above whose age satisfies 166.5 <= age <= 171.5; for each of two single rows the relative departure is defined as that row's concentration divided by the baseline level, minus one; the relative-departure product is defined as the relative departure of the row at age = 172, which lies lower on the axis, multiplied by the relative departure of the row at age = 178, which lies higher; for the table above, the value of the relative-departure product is 0.076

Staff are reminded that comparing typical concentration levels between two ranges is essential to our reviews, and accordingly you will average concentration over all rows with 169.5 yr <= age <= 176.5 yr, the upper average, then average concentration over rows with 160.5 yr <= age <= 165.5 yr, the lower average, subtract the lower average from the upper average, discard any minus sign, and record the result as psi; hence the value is 6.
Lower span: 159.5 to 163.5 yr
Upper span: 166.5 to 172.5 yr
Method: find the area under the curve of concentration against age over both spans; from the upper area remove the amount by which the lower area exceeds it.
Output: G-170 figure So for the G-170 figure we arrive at 224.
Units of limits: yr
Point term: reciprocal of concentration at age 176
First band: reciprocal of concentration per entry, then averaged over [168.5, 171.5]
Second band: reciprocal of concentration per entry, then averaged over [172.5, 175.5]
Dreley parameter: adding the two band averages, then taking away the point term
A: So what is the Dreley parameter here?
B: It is 0.035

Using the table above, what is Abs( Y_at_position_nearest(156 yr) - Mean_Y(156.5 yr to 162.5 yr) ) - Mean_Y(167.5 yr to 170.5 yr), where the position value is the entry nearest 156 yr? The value -29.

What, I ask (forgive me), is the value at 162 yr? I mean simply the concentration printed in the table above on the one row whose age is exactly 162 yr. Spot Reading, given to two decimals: 29.34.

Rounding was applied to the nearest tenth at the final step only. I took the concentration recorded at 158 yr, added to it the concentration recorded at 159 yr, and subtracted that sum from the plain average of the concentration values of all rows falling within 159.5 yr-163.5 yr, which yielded -28.5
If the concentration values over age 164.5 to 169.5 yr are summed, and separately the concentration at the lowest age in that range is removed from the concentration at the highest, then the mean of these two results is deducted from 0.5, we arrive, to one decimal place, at -75.8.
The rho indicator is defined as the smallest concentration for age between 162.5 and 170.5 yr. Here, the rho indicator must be 28.3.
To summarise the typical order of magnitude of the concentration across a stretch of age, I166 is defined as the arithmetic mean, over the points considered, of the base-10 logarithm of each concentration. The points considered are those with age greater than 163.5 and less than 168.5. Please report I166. 1.478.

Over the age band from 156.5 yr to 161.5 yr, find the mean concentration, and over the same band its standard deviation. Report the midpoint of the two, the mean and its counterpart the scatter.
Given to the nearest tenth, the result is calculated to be 14.6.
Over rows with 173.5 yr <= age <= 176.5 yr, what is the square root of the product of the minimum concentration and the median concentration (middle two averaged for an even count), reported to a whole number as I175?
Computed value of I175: 20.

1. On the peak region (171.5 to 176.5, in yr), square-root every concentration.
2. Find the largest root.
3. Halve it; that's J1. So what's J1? 2.43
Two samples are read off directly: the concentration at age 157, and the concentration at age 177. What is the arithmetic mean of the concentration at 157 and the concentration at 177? 23.9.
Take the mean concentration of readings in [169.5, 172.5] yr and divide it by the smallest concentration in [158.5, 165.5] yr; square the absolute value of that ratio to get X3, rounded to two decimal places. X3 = 0.82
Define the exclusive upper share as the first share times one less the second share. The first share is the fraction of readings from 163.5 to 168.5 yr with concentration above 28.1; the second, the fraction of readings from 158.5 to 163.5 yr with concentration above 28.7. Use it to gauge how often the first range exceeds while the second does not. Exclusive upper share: 0.20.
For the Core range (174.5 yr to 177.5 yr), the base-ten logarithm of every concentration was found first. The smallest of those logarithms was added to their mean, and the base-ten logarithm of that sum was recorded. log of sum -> 0.412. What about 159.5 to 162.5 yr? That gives 0.466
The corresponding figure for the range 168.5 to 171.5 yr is 0.456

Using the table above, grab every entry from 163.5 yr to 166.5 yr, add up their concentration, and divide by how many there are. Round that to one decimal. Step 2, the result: 29.4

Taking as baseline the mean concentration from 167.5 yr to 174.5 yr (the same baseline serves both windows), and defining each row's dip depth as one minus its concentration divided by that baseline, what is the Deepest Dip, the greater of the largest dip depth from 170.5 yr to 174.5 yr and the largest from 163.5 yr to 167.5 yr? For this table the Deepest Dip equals 0.23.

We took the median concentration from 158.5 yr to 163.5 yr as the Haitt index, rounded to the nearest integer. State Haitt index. 29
